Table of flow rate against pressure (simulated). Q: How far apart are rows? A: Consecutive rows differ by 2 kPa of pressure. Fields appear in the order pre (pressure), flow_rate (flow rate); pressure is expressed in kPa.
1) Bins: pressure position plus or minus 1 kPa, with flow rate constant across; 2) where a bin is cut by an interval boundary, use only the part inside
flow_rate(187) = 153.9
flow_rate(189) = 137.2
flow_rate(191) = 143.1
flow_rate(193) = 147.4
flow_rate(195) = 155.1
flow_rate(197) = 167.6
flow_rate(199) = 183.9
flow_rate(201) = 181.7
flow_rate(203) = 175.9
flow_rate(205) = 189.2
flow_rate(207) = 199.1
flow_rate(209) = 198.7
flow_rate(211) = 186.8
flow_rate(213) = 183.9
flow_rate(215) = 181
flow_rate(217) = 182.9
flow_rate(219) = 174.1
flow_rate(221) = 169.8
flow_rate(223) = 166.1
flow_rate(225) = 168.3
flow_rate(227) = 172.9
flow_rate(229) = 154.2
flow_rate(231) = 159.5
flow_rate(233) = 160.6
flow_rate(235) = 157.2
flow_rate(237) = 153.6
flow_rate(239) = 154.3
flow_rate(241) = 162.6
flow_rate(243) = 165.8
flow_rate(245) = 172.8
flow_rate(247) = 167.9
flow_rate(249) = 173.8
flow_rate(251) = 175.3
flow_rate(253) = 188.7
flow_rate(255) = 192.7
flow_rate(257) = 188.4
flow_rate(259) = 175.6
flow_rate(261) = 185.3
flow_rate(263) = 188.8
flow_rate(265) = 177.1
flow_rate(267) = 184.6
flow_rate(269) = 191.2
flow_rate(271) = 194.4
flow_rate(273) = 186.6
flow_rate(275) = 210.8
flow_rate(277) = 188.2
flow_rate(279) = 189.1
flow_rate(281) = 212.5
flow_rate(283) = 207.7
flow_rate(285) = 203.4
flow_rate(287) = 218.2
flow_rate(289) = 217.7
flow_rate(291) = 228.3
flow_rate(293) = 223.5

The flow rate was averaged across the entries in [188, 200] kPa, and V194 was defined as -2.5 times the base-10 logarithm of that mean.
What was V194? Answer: -5.48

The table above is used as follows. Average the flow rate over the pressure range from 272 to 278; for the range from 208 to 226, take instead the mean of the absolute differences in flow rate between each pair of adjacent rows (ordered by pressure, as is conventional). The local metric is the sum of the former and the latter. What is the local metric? 200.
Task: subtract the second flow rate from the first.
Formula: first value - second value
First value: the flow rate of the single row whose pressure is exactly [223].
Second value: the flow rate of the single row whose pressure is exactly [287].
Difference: -52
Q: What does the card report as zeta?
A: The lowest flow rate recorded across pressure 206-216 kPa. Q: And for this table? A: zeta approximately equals 181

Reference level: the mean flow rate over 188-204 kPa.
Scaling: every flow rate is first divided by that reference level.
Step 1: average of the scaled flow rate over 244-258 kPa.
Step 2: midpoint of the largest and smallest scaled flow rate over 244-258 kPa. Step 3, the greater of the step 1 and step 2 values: 1.12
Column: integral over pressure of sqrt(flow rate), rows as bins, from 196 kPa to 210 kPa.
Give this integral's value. 190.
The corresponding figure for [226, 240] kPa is 176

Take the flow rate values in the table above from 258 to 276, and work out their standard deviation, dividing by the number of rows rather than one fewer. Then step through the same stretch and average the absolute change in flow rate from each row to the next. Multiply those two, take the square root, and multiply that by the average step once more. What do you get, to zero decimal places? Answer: 88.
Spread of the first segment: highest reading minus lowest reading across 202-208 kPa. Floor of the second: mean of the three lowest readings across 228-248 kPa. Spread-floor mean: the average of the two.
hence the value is 89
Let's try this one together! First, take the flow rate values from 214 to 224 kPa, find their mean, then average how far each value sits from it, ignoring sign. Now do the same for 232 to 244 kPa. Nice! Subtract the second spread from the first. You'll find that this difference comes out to 2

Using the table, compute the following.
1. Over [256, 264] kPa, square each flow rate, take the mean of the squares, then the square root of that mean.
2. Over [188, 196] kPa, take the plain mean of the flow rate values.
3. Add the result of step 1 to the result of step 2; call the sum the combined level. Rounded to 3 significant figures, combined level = 330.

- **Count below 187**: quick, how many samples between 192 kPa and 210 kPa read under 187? 6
